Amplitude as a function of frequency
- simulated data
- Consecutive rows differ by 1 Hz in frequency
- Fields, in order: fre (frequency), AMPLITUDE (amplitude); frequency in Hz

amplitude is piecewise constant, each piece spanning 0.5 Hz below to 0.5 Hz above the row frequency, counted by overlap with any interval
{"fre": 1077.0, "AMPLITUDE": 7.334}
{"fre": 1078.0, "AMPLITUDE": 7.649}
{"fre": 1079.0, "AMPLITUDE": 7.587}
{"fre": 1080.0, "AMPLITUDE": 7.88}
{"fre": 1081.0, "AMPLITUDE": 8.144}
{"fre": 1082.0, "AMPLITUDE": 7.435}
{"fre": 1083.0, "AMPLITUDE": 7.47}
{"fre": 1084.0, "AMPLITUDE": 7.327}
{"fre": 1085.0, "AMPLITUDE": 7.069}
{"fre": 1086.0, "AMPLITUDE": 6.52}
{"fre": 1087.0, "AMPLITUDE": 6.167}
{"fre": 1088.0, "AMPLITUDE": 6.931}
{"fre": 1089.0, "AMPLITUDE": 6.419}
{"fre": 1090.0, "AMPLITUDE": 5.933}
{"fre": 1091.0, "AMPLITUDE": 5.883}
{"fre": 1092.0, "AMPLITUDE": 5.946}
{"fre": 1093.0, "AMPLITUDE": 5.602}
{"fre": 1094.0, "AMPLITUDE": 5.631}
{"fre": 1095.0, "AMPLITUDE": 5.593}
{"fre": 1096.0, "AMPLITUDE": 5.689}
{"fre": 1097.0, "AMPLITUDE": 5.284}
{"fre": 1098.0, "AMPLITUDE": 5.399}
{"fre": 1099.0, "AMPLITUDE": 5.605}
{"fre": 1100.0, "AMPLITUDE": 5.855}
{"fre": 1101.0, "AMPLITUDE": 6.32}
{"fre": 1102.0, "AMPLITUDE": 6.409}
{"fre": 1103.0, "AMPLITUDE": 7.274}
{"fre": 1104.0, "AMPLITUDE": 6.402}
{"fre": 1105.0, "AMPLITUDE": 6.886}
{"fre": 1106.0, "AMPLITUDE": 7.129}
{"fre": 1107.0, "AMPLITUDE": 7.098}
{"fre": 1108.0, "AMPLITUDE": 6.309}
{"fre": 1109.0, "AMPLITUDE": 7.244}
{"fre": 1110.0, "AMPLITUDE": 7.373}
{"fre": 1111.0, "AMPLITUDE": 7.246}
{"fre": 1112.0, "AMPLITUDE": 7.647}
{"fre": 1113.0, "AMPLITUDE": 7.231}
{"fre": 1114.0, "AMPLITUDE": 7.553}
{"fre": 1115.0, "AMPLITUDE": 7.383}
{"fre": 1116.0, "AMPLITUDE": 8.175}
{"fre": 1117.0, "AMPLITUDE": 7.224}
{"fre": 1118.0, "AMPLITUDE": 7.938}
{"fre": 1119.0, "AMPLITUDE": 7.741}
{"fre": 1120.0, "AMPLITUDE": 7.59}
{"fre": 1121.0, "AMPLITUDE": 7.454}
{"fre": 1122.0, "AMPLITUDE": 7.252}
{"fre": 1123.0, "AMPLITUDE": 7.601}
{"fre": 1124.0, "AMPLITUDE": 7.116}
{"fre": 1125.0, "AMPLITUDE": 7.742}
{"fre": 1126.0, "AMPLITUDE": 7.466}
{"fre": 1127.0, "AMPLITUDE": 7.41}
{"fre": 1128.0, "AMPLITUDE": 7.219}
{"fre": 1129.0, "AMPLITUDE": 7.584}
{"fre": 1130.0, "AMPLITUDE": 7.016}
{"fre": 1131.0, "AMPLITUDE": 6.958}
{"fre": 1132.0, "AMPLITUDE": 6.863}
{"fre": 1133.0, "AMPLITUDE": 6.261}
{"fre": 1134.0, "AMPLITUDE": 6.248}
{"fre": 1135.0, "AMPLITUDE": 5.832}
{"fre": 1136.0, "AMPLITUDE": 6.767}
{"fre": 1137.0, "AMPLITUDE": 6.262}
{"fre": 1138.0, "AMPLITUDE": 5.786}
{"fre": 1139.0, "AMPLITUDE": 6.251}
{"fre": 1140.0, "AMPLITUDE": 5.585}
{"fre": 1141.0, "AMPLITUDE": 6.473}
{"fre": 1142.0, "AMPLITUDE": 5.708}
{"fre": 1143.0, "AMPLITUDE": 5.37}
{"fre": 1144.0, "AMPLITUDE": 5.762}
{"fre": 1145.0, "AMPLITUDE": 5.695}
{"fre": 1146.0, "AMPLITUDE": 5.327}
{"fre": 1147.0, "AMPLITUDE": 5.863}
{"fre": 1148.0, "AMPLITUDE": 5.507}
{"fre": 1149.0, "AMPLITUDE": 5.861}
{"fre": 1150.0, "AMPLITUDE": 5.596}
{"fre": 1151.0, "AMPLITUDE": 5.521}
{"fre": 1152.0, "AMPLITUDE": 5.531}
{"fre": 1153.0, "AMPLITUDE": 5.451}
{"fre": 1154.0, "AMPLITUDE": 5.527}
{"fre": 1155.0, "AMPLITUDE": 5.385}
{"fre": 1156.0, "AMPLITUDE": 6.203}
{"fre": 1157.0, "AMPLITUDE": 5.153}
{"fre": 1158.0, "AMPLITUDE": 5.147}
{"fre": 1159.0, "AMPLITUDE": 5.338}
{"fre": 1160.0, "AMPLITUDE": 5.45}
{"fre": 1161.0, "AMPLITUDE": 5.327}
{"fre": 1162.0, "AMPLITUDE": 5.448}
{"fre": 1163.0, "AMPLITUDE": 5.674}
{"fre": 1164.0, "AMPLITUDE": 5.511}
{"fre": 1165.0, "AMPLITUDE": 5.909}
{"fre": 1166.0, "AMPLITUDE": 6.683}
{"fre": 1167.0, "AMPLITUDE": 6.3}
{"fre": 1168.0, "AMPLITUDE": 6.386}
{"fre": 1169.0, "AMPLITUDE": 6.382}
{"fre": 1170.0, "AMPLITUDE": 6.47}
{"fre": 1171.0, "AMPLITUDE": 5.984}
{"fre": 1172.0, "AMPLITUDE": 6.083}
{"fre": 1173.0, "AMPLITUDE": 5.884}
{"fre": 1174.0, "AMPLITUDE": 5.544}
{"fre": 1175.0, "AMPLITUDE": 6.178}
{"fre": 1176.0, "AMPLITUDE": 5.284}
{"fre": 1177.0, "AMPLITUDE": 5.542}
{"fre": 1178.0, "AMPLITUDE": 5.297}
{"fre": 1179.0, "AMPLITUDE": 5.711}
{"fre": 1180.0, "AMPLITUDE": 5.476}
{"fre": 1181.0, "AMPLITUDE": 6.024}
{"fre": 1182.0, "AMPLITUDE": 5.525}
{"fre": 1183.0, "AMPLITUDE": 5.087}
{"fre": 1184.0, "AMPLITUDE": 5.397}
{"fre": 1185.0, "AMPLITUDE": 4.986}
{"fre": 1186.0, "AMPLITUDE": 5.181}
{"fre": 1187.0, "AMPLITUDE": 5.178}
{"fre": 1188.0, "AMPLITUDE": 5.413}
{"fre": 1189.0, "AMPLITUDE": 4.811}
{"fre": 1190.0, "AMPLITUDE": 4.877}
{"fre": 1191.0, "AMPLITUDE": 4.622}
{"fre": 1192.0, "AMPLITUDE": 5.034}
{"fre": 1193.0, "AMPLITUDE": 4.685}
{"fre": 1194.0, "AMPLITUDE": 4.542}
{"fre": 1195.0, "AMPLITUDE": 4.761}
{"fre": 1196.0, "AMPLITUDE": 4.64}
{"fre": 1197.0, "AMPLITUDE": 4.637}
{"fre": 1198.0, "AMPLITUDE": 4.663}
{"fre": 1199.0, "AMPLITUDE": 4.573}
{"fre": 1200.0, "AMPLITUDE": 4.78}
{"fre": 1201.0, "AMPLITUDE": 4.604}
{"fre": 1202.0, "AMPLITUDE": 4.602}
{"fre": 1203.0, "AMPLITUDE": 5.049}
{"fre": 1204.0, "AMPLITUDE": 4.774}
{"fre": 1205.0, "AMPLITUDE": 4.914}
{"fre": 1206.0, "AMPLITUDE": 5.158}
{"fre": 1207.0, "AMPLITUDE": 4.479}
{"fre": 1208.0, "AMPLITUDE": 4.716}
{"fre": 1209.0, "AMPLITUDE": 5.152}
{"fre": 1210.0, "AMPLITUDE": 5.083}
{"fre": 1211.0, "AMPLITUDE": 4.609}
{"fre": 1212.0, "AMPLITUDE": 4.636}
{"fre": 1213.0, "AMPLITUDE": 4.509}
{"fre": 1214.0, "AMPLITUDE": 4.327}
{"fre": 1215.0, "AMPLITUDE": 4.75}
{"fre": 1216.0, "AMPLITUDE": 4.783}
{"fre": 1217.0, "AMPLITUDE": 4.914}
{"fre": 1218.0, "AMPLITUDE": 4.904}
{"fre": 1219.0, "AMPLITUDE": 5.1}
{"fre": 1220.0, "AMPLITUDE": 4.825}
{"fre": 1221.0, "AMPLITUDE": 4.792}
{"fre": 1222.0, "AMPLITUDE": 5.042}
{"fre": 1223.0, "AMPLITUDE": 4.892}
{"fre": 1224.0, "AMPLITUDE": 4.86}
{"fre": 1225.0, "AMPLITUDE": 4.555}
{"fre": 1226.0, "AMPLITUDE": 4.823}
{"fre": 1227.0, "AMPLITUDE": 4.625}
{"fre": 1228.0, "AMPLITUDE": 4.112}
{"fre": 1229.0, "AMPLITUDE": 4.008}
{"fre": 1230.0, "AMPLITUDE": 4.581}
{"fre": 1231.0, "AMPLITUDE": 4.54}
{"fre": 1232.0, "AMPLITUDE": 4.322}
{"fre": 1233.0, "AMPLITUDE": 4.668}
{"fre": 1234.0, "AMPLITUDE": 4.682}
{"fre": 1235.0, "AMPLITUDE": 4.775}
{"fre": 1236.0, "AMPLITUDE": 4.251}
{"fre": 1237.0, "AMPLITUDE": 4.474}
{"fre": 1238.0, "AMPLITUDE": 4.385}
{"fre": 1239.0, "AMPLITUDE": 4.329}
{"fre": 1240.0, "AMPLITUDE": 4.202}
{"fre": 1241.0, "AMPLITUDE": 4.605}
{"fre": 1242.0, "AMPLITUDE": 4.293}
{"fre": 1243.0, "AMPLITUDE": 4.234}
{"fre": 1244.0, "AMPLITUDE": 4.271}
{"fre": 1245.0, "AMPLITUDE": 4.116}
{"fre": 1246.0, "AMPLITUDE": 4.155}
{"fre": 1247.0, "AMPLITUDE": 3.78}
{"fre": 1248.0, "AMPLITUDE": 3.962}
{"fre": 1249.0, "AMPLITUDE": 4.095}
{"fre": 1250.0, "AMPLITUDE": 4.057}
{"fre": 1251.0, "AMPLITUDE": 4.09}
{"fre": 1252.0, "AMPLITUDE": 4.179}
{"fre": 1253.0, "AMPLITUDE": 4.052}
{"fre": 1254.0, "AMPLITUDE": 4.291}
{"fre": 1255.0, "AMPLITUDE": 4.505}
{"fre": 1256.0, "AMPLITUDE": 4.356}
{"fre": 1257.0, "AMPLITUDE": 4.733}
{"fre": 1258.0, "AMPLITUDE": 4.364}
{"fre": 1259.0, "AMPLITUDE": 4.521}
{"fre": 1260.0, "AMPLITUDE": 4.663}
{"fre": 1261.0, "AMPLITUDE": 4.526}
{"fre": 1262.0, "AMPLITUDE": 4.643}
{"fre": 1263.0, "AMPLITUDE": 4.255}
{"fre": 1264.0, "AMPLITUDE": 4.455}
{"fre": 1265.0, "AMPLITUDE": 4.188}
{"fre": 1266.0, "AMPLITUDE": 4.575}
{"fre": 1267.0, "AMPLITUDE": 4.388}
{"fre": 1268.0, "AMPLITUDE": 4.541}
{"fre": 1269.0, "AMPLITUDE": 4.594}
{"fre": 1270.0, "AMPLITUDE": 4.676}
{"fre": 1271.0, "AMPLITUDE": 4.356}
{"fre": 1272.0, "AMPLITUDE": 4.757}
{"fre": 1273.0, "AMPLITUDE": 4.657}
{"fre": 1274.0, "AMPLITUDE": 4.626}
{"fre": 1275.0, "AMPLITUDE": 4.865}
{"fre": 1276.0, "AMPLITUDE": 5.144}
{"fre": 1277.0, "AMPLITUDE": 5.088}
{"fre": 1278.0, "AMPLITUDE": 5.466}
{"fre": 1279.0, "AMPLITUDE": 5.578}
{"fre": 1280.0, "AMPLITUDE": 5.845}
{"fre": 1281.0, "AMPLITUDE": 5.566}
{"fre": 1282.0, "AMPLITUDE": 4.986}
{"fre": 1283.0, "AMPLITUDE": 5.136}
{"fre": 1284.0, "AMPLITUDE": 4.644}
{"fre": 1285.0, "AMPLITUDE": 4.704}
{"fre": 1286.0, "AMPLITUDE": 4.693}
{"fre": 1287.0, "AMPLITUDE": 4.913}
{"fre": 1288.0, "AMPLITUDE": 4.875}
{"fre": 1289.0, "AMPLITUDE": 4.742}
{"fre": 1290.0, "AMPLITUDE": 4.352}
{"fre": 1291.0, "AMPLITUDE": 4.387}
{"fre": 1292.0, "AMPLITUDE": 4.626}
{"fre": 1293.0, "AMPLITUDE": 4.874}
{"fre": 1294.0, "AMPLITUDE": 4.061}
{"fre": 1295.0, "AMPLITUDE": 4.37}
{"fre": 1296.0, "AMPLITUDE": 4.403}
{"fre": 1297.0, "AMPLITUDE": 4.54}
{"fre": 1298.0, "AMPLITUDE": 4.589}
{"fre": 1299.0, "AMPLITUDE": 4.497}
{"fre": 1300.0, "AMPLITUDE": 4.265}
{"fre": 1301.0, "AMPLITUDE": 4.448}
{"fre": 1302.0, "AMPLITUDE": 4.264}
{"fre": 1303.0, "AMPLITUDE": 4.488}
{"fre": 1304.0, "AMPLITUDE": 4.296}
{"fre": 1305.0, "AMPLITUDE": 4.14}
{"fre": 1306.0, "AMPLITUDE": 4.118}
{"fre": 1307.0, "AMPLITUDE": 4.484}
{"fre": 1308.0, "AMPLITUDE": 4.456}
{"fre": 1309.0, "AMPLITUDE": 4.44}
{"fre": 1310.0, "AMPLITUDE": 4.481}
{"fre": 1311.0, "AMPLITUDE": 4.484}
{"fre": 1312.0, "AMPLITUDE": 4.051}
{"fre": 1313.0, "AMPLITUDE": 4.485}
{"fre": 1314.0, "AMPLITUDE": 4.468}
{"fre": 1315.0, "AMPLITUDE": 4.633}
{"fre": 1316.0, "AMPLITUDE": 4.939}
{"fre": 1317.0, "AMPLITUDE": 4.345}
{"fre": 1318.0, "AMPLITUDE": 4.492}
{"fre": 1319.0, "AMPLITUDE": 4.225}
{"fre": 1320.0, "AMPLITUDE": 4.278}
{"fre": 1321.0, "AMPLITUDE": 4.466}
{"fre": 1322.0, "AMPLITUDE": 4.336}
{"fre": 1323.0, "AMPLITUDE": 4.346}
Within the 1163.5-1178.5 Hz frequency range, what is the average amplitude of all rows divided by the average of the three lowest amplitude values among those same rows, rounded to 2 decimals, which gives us 1.11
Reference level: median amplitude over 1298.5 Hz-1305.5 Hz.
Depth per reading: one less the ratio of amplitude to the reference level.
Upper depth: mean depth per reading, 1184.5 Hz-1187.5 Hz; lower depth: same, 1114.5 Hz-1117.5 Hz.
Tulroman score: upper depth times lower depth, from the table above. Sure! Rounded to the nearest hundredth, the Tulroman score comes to 0.15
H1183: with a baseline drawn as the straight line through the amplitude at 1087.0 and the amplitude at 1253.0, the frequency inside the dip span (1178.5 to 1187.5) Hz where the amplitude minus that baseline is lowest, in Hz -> 1185.0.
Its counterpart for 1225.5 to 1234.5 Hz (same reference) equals 1229.0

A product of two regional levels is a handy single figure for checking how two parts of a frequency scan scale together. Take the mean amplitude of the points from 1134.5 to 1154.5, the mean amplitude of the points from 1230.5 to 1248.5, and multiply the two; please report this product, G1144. 25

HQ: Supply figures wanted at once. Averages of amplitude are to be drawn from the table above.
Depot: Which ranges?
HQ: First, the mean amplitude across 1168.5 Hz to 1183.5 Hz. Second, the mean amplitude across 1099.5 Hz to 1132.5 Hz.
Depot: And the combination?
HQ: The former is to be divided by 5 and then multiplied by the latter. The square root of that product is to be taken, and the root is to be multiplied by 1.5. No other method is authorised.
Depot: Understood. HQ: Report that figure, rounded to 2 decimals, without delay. 4.32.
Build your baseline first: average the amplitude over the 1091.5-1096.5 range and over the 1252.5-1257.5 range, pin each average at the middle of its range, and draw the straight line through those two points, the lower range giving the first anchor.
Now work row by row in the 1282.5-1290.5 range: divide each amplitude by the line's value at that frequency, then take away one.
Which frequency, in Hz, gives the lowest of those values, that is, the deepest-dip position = 1290.0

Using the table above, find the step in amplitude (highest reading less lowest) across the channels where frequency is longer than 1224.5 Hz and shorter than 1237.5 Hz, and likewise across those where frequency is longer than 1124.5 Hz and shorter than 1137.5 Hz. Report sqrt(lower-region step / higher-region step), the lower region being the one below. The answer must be 1.53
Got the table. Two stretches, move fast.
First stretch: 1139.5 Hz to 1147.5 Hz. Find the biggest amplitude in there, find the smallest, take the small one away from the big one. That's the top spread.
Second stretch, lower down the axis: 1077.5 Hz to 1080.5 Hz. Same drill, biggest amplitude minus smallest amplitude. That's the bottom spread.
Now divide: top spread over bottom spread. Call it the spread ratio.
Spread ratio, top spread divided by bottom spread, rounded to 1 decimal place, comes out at 3.9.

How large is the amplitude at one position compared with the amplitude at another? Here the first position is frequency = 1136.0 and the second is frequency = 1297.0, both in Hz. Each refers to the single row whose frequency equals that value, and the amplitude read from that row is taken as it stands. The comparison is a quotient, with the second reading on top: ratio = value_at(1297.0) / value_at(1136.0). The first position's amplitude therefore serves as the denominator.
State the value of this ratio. 0.67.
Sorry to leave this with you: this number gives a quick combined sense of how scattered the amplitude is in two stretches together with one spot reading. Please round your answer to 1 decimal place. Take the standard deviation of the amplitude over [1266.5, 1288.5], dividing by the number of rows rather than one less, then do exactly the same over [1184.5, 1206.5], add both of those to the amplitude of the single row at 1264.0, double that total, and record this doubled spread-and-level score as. 10.2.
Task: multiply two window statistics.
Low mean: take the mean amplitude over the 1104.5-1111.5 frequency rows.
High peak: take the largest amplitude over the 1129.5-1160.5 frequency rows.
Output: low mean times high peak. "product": 49.4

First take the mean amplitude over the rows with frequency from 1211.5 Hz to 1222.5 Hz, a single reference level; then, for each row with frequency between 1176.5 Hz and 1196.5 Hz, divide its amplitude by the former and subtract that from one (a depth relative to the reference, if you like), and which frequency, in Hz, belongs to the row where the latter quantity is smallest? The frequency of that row 1181.0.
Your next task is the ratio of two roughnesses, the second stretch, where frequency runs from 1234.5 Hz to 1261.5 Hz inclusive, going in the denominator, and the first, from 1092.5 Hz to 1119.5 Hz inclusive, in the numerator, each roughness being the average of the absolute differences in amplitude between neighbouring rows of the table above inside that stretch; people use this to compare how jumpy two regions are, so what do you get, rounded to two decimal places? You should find 2.12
